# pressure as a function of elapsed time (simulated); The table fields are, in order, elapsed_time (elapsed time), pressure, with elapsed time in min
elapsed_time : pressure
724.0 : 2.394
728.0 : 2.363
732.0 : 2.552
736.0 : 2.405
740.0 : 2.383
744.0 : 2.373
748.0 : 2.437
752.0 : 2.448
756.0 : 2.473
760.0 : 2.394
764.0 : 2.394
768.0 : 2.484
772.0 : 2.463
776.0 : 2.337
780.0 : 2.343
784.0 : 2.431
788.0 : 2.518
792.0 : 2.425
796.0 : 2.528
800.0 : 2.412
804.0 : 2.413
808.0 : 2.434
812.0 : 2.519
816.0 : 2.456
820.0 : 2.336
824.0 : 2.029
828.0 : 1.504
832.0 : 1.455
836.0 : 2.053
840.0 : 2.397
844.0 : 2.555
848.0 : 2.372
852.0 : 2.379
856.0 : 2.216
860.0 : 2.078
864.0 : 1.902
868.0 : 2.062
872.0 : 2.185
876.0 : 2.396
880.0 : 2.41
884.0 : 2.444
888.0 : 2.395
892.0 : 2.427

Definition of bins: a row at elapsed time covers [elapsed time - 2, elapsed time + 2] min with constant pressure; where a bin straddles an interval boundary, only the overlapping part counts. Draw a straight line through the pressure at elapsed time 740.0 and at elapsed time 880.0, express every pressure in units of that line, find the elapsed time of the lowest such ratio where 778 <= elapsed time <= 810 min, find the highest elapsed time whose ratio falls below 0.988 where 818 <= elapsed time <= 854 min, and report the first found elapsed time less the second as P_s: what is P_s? -68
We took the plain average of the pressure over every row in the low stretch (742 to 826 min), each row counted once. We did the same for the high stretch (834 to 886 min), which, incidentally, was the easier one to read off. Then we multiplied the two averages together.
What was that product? 5.463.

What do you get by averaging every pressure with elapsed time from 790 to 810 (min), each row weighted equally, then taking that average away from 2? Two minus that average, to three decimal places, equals -0.442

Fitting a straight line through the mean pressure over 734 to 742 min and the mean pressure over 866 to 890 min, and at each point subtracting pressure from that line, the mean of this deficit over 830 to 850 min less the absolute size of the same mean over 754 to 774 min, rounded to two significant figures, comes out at 0.11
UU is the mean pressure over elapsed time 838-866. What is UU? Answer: 2.27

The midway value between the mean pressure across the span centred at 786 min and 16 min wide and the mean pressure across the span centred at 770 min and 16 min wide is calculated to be 2.42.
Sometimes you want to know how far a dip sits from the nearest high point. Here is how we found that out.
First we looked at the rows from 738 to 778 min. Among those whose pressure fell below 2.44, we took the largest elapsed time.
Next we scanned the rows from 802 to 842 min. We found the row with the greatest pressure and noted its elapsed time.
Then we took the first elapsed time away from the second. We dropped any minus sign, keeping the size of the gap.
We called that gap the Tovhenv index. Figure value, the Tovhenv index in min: 36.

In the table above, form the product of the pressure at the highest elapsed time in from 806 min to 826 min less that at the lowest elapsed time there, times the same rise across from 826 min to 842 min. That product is -0.36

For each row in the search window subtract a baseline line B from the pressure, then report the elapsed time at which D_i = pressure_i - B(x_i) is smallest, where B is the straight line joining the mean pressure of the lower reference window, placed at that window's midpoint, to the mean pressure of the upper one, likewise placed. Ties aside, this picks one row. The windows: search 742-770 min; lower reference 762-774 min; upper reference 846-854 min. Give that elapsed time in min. 744.0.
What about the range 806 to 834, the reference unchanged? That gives 832.0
